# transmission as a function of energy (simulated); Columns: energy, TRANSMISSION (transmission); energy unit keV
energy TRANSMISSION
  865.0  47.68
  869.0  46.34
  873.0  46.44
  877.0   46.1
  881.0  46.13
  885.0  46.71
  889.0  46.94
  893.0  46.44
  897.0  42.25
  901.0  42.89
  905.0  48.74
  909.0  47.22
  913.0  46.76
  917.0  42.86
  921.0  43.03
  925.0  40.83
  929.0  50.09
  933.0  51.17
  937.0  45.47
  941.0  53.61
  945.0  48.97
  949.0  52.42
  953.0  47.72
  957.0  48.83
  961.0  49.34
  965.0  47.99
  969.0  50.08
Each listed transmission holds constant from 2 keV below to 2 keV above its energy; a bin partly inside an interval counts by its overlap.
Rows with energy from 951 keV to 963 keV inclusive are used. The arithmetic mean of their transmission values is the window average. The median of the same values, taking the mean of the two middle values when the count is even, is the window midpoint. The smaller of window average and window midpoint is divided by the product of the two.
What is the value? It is 0.0205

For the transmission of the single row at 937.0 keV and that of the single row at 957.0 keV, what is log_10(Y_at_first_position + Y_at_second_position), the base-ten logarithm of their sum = 1.97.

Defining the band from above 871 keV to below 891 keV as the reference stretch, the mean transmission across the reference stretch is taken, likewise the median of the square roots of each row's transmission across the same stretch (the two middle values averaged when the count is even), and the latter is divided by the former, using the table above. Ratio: 0.147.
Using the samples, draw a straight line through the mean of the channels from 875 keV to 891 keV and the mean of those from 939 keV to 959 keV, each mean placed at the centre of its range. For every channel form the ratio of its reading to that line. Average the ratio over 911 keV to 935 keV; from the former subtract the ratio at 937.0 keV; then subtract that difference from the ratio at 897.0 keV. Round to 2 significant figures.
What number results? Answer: 0.87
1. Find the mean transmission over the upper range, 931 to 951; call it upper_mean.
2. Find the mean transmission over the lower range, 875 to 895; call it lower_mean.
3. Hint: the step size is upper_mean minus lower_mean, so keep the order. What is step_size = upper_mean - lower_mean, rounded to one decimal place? 3.9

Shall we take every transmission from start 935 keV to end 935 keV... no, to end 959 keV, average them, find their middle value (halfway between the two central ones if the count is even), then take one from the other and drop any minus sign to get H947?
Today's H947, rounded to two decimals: 0.60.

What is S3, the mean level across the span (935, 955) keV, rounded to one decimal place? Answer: 49.6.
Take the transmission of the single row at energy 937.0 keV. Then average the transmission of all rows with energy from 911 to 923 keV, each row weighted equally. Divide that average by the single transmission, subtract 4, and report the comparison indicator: -3.03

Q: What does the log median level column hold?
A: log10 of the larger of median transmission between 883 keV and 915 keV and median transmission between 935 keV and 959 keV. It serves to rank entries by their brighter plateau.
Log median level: 1.69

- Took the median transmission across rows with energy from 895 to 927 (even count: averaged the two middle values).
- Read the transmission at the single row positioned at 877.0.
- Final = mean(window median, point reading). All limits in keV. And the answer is 44.5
